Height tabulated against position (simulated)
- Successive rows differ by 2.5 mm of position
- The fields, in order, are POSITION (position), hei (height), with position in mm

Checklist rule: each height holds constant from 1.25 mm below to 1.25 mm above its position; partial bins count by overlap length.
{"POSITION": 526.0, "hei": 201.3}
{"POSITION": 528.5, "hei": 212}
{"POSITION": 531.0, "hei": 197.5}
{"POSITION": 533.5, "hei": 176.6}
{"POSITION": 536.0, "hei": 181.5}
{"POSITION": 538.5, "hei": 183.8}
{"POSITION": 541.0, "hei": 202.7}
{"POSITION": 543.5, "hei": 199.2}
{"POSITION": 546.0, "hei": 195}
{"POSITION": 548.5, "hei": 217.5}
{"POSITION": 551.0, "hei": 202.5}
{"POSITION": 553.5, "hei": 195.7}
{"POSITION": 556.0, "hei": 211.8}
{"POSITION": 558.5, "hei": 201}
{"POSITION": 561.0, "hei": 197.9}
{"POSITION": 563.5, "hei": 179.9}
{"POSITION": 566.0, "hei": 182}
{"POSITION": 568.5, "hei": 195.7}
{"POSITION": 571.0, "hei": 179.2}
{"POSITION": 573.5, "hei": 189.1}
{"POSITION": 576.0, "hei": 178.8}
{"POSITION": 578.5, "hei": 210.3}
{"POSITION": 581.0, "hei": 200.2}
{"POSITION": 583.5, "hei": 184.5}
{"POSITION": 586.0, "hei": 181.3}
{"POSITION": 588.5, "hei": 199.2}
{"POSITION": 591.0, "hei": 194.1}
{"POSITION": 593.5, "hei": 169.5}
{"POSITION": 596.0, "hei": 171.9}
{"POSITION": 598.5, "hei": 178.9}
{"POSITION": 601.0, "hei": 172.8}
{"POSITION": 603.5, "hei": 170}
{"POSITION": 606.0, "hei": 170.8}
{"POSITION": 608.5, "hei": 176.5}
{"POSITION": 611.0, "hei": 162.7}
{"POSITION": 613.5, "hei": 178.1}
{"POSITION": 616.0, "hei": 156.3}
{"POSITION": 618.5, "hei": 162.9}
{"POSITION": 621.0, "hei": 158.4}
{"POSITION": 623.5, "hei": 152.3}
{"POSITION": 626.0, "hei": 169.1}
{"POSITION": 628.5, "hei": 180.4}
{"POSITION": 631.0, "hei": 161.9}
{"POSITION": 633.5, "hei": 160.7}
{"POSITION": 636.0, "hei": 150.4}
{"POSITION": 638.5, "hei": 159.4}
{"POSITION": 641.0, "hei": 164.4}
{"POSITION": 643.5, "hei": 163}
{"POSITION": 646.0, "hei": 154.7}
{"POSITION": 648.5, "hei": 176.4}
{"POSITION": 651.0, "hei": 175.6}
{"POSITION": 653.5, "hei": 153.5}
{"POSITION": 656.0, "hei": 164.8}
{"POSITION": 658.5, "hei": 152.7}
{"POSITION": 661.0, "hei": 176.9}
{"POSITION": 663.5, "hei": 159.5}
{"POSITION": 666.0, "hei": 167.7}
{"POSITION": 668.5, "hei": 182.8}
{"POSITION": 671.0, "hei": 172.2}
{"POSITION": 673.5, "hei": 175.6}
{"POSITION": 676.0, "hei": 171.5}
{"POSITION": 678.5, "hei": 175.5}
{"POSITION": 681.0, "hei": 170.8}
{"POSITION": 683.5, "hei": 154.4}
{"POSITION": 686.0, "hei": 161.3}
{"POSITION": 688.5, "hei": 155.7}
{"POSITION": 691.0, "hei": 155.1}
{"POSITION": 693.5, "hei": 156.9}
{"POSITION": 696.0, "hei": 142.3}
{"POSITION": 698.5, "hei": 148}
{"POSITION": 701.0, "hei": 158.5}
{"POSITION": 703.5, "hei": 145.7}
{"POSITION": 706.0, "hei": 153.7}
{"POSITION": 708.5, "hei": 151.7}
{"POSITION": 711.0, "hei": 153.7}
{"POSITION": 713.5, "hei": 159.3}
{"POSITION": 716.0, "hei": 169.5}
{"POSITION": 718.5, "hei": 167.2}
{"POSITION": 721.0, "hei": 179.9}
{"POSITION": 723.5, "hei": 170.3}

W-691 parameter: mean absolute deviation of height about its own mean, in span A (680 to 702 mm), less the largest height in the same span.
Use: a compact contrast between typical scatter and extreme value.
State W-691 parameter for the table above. -165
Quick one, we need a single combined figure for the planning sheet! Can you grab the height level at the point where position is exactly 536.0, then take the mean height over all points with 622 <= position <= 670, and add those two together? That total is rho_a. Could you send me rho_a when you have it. 346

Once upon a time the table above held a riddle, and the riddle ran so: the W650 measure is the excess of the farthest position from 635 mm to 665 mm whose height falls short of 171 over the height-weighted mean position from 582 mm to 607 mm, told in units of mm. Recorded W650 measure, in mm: 69.0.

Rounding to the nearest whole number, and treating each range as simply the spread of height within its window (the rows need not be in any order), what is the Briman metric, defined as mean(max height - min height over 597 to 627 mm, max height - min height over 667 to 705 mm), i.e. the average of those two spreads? 34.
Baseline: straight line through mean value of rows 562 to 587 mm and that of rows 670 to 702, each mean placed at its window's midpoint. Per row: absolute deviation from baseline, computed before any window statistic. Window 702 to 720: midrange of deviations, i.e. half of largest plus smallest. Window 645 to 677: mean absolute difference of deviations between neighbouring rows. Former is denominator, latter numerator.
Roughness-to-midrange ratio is 0.89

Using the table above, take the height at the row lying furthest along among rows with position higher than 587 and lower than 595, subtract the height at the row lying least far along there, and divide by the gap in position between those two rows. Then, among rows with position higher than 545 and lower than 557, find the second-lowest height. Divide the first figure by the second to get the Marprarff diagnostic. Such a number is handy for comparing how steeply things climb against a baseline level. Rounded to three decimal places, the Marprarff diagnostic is -0.030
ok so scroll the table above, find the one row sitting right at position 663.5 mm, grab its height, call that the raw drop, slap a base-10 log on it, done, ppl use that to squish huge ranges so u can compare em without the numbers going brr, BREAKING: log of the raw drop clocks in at 2.20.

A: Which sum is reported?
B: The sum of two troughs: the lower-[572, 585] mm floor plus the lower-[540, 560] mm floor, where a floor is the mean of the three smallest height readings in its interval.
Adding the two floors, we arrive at 381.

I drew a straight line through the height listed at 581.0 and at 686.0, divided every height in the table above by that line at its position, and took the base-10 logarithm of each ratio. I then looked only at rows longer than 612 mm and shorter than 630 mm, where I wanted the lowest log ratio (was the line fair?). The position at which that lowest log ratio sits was 623.5 mm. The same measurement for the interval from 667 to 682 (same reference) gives 671.0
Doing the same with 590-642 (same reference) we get 623.5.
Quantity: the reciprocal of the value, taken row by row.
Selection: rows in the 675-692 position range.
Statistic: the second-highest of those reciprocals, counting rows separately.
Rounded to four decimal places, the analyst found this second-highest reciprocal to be 0.0064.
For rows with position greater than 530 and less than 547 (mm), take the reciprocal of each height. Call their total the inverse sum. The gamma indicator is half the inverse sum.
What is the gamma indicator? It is 0.0184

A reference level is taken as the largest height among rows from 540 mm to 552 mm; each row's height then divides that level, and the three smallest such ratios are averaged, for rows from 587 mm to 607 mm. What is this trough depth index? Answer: 1.14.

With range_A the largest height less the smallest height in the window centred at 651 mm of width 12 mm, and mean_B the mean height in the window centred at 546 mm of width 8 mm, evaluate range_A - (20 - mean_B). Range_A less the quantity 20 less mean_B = 207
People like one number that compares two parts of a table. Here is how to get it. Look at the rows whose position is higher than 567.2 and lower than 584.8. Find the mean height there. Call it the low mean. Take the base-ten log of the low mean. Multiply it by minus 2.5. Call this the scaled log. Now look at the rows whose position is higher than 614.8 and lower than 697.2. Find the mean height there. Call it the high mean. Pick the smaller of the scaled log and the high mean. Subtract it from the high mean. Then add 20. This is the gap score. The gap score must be 189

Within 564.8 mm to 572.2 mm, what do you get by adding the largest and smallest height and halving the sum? 187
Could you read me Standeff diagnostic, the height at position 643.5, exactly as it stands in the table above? 163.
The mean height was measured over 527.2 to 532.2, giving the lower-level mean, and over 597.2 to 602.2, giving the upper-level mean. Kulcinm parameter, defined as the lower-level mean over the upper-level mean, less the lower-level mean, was -204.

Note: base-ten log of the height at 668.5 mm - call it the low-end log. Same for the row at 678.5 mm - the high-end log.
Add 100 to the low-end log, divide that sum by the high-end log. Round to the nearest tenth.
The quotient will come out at 45.6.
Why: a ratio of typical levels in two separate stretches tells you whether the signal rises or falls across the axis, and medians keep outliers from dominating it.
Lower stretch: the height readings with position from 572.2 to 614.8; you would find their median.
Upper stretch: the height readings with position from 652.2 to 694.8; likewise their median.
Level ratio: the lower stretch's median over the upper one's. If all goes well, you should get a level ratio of 1.08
